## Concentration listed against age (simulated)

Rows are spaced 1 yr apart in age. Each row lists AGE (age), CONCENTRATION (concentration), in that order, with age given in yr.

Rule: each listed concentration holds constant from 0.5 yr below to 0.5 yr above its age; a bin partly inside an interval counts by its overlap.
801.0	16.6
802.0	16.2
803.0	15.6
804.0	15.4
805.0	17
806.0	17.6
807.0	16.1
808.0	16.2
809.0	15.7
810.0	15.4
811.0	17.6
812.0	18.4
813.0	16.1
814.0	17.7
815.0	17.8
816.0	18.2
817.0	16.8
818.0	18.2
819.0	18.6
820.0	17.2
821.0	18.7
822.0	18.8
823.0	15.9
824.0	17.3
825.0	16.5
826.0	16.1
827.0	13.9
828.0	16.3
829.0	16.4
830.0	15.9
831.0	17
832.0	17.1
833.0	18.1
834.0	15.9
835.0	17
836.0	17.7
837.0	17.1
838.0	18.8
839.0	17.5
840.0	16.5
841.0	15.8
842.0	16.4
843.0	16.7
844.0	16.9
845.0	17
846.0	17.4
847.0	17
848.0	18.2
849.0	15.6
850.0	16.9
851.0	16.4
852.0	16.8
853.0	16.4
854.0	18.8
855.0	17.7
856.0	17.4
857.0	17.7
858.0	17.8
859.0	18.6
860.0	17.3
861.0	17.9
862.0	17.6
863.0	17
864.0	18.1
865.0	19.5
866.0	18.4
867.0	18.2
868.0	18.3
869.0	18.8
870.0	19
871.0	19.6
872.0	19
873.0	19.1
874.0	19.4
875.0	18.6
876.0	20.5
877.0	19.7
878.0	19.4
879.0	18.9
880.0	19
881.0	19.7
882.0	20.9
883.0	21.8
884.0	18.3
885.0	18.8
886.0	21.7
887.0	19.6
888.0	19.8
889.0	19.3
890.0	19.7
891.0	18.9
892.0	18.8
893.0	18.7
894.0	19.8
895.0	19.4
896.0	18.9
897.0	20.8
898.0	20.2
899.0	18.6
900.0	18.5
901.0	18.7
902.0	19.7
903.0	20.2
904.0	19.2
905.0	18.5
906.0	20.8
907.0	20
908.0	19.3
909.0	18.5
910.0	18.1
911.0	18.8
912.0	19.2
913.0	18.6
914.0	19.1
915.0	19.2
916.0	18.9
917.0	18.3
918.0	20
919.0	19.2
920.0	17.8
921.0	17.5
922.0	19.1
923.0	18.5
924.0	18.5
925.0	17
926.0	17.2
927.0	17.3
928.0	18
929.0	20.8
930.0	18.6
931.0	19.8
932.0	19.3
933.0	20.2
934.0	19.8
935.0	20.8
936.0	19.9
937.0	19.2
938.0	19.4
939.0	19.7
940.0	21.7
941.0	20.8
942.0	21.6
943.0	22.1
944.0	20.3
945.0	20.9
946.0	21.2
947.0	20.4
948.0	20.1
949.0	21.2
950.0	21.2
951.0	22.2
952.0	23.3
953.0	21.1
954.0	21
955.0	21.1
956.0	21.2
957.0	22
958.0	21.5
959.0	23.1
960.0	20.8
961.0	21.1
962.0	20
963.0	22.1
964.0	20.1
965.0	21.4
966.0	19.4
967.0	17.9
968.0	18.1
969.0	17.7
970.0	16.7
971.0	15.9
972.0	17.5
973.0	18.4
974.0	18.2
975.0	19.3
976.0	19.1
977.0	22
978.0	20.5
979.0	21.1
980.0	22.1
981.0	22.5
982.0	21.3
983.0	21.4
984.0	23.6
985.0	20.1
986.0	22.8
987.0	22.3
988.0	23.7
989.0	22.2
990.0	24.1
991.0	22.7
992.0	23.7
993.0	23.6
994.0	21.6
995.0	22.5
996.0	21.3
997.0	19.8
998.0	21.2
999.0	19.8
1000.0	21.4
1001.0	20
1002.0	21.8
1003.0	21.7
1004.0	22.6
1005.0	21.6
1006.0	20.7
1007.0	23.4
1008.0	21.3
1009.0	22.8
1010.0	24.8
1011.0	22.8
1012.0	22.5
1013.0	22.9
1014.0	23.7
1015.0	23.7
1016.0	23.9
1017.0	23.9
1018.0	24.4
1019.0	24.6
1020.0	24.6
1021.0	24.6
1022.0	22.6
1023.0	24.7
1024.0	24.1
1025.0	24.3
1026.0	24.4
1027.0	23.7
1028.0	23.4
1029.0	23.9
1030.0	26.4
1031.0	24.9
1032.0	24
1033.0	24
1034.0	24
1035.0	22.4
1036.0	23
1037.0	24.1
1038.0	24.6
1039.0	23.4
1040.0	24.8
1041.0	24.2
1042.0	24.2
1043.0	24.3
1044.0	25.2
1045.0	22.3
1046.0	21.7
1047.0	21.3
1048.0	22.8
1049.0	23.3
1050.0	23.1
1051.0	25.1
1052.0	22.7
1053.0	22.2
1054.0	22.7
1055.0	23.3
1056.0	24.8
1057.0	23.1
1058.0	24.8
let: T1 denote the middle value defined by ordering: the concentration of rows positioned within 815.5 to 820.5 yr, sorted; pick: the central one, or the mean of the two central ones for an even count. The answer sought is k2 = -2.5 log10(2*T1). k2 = -3.90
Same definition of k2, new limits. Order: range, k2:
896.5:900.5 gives -3.97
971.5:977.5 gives -3.94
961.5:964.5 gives -4.01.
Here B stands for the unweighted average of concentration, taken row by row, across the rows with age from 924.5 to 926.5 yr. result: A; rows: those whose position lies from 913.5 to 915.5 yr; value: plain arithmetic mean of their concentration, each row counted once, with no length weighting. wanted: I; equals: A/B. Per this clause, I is 1.12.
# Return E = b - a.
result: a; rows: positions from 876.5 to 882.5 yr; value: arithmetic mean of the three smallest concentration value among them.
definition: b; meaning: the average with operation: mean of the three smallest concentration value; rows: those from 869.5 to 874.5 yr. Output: -0.1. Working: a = 19.1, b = 19.0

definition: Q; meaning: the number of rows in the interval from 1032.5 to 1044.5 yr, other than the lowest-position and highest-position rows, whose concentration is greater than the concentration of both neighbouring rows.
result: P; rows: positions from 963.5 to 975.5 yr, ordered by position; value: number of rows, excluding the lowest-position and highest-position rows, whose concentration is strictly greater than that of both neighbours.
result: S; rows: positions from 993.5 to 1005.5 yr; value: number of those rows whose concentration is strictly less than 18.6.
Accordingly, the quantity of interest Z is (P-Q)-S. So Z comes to 1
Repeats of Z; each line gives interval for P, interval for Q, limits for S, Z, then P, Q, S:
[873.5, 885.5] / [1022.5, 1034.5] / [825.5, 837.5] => -12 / 2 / 2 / 12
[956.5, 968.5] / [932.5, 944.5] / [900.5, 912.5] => -2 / 4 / 3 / 3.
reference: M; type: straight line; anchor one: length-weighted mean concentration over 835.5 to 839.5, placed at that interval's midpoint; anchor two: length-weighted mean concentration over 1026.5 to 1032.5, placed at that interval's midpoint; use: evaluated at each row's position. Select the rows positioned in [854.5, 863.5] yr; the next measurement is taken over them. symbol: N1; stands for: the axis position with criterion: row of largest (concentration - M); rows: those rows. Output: 859.0 yr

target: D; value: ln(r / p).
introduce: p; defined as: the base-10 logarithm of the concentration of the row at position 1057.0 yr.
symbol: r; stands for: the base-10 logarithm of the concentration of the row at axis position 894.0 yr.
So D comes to -0.05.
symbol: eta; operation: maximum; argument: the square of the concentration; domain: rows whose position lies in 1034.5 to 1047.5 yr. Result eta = 635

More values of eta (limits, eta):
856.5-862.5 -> 346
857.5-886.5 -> 475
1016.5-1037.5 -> 697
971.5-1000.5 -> 581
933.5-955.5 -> 543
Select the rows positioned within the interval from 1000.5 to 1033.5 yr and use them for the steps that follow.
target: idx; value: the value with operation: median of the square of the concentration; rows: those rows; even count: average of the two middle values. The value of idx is 562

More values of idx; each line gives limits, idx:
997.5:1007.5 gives 462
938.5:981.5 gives 441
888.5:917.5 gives 365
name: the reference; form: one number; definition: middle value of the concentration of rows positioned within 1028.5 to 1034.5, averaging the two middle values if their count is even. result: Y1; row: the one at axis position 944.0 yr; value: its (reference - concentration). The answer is 3.7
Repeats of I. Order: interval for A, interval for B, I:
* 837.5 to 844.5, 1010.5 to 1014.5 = 0.74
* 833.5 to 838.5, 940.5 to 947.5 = 0.82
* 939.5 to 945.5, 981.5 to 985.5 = 0.98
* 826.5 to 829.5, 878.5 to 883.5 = 0.77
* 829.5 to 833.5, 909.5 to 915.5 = 0.90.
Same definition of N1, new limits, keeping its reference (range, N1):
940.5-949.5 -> 943.0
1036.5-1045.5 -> 1044.0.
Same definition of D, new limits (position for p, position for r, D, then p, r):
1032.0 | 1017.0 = 0.00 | 1.38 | 1.38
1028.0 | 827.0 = -0.18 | 1.37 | 1.14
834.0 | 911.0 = 0.06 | 1.20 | 1.27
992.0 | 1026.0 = 0.01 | 1.37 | 1.39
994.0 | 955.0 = -0.01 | 1.33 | 1.32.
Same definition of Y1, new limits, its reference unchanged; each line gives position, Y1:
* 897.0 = 3.2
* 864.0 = 5.9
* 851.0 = 7.6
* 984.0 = 0.4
